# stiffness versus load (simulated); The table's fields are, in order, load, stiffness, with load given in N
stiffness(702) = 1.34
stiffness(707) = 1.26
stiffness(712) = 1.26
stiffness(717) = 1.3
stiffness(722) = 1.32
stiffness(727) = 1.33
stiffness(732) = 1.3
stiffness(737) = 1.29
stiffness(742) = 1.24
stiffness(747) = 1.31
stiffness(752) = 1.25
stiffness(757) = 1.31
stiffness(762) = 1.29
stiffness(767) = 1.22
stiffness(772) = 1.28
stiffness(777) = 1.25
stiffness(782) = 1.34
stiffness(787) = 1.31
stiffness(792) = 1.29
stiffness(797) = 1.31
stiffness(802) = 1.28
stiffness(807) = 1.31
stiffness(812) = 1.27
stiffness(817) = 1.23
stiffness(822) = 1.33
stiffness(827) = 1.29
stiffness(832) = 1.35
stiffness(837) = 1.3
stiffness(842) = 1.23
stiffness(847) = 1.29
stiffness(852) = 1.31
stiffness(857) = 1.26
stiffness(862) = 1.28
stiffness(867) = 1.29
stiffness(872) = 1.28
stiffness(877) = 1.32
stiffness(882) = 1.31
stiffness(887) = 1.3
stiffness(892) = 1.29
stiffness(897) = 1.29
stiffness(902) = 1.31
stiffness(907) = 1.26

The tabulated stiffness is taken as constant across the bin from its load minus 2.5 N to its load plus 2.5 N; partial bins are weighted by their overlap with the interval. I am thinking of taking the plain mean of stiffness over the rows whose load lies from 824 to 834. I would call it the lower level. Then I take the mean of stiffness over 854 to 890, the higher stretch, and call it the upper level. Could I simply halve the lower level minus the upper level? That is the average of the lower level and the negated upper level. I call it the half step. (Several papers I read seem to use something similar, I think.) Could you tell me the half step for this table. 0.014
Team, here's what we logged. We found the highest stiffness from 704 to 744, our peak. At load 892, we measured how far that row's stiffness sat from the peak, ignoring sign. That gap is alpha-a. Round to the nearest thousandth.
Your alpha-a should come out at 0.040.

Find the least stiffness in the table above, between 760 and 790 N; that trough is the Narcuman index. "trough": 1.22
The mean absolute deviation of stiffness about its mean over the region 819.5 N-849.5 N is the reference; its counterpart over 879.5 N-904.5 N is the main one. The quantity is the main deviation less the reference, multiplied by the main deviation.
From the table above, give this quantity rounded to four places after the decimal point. -0.0002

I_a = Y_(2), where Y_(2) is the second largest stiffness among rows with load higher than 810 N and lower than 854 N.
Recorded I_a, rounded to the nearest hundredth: 1.33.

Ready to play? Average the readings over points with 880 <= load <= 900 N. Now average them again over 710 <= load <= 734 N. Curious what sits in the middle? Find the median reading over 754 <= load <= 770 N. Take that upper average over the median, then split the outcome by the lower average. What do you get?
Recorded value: 0.77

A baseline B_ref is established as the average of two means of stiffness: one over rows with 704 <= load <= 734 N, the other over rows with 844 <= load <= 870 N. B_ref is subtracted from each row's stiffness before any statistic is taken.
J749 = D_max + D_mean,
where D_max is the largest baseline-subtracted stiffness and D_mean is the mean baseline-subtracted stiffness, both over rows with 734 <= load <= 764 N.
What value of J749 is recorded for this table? 0.011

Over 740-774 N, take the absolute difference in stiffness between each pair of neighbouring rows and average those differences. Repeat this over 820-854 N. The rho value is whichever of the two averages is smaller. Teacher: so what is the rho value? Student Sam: 0.050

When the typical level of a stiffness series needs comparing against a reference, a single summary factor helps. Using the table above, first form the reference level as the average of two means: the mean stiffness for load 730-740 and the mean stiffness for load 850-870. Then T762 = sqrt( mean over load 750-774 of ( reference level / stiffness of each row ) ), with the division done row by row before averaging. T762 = 1.01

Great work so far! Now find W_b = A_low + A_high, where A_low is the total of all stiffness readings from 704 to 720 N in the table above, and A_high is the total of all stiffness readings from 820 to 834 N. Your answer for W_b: 7.79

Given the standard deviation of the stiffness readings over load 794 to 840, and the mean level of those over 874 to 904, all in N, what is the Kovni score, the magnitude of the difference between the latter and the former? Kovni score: 1.27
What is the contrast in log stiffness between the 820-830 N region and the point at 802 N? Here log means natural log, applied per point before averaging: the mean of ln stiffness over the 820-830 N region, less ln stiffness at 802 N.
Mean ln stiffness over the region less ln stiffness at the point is 0.02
